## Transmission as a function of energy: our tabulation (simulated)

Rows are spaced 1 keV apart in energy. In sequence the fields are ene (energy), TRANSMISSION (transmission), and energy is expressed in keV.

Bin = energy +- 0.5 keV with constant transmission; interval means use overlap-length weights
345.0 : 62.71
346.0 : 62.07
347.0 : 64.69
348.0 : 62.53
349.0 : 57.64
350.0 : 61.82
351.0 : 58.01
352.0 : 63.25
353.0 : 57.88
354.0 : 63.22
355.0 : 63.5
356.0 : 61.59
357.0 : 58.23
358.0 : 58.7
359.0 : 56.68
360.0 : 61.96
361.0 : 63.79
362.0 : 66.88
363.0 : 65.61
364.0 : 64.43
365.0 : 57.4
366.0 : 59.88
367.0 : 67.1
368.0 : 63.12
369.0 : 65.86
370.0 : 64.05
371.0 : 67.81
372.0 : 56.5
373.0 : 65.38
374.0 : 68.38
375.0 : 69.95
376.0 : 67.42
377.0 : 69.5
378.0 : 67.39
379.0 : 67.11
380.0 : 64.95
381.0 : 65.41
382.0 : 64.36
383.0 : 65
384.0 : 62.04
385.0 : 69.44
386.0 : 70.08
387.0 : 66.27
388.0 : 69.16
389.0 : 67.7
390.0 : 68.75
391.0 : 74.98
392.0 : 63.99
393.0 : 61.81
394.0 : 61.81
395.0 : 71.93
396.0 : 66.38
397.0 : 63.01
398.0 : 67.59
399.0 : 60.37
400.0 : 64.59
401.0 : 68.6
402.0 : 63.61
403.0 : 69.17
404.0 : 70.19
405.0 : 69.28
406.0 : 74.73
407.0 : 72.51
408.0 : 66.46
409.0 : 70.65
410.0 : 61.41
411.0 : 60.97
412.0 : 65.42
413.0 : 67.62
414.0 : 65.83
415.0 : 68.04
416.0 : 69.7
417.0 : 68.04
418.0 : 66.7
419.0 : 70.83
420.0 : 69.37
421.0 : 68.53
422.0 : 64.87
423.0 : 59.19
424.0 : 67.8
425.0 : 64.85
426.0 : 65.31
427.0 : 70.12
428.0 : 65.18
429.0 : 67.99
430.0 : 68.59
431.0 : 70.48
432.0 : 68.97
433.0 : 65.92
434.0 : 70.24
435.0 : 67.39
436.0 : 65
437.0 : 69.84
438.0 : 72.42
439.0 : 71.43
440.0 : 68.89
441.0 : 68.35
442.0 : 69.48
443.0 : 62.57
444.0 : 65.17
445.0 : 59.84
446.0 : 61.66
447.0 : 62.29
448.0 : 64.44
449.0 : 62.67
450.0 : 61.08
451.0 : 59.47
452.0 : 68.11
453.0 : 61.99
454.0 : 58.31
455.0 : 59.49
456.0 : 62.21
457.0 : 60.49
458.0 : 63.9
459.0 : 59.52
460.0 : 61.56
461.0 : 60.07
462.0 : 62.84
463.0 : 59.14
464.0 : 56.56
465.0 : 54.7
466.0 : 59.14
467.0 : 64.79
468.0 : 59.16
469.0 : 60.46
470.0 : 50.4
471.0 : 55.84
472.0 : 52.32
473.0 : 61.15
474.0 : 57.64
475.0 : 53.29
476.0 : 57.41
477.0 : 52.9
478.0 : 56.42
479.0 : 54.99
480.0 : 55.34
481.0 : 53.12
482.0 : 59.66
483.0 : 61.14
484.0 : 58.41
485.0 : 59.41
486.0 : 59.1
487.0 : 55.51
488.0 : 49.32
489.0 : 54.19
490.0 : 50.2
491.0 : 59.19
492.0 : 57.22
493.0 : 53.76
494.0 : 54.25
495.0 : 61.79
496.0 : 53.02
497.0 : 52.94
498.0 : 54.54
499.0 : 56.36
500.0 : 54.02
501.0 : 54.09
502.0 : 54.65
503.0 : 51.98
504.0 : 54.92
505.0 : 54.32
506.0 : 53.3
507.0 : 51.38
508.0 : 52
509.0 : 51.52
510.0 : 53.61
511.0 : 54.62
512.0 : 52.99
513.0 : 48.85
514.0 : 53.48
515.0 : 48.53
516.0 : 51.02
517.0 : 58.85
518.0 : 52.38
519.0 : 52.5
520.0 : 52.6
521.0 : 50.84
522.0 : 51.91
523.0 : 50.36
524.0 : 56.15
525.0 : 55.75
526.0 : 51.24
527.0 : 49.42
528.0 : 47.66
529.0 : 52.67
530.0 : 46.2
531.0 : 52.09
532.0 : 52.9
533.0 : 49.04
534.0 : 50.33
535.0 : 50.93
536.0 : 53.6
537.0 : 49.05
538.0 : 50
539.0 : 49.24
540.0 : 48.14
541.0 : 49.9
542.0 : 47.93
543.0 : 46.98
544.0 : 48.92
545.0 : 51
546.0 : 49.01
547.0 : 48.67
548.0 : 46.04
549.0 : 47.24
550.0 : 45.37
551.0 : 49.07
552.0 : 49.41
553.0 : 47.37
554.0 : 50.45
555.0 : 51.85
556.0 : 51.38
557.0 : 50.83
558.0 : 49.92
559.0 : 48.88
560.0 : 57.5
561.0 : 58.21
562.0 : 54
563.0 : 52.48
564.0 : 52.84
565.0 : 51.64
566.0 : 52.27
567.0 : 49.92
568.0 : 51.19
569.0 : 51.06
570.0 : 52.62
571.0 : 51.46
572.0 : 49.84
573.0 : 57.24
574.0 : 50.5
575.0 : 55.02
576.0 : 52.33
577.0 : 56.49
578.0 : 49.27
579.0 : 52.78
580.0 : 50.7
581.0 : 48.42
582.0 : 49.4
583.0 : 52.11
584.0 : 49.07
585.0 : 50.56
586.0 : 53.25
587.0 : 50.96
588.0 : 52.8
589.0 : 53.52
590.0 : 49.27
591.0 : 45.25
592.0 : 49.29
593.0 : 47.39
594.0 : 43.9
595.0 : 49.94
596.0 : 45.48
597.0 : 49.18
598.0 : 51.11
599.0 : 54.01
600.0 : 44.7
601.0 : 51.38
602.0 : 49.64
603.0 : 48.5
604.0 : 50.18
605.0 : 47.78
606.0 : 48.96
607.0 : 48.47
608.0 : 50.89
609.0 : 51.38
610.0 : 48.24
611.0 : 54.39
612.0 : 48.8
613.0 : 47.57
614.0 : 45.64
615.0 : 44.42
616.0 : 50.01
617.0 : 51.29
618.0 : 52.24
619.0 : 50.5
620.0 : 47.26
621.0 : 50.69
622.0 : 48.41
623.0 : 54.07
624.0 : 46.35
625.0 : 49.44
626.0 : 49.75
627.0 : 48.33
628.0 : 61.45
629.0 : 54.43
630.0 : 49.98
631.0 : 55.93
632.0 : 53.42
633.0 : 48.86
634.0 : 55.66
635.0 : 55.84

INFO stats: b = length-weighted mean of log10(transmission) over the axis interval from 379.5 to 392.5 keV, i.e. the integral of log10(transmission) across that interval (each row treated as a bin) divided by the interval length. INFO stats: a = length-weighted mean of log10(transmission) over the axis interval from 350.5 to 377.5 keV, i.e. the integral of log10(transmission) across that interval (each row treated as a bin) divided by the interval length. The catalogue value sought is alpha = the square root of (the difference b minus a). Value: 0.16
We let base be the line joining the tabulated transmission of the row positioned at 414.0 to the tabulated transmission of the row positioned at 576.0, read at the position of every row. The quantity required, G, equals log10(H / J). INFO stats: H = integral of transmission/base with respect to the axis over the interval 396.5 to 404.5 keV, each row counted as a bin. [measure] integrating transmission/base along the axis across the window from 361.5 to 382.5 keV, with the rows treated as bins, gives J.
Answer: -0.40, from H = 8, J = 20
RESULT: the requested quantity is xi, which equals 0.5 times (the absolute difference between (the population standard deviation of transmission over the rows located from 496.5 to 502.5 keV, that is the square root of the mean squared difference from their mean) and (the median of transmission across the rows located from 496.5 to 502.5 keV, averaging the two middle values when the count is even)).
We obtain 26.6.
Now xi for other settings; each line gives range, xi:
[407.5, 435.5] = 32.4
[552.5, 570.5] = 24.5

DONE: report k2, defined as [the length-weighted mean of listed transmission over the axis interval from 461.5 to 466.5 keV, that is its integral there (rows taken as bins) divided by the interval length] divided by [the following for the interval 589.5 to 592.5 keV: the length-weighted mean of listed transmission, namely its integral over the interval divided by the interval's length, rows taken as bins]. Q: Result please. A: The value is 1.22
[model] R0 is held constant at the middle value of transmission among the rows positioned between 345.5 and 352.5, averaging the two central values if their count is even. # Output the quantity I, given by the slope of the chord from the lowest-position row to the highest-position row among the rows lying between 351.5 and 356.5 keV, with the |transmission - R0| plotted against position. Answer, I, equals -0.2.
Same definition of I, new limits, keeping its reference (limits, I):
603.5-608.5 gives -0.2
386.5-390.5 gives 0.8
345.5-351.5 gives 0.8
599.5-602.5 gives -2.5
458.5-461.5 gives -0.3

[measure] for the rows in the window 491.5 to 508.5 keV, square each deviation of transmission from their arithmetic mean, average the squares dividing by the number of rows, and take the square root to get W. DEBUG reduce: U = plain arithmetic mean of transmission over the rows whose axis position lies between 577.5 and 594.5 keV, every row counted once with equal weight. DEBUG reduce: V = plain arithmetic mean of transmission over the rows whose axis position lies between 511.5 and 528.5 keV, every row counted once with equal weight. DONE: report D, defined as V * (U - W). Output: 2473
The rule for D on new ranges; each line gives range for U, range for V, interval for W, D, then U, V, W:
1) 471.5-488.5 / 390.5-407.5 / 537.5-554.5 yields 3690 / 56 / 67.3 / 1.5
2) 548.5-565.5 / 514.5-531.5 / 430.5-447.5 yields 2456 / 51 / 51.8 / 3.6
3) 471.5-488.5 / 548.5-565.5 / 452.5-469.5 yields 2751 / 56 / 51.1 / 2.5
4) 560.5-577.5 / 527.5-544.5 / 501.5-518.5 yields 2514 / 53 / 49.7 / 2.3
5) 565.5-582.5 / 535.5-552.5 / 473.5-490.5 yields 2369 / 52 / 48.8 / 3.2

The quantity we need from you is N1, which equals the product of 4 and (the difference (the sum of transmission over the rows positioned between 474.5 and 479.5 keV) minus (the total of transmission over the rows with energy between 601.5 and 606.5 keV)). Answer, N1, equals 120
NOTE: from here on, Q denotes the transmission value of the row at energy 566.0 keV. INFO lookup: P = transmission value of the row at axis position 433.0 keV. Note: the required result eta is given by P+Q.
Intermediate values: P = 65.92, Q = 52.27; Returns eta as 118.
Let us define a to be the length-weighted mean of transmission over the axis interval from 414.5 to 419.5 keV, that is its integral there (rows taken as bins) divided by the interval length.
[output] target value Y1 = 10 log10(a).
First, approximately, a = 69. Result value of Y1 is 18.4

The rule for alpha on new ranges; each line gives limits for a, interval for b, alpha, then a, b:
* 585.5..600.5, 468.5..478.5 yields 0.23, 1.69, 1.75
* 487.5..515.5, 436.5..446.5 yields 0.31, 1.73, 1.83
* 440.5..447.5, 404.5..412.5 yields 0.15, 1.81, 1.83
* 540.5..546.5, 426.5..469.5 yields 0.34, 1.69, 1.81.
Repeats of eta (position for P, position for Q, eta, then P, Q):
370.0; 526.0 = 115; 64.05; 51.24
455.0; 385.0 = 129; 59.49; 69.44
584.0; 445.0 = 109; 49.07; 59.84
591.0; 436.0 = 110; 45.25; 65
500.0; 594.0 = 98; 54.02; 43.9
